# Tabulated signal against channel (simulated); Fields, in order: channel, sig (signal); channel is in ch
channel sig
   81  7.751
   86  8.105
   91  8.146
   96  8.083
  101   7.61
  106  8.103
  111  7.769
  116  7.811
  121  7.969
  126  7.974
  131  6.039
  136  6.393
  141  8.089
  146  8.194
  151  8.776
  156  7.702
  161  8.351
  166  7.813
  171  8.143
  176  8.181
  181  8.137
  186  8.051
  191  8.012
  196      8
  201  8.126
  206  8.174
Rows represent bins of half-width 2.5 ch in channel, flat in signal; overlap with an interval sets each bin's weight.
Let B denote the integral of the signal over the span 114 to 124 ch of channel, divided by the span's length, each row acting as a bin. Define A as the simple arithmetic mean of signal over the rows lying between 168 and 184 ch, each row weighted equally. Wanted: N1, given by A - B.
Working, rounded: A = 8.15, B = 7.90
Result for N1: 0.26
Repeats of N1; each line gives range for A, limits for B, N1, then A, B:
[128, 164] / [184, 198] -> -0.37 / 7.65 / 8.02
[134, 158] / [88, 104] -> -0.13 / 7.83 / 7.96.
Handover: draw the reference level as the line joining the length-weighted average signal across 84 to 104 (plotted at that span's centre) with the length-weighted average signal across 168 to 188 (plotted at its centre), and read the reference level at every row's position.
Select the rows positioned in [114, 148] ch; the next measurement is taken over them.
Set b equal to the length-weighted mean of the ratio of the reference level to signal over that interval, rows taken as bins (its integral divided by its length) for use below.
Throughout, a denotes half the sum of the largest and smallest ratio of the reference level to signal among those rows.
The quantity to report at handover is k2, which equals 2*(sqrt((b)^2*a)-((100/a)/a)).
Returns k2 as -147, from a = 1.16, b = 1.09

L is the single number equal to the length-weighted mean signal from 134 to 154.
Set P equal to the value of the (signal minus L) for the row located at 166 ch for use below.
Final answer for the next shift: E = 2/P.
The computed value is -24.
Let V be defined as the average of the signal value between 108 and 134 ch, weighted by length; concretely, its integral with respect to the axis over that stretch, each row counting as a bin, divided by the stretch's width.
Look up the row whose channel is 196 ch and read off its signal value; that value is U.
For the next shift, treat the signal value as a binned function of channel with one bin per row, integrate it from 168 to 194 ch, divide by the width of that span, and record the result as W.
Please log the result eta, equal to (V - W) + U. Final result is 7.4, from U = 8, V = 7.50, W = 8.10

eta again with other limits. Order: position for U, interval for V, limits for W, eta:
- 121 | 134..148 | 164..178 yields 7.5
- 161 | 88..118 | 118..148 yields 8.8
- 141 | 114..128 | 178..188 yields 7.9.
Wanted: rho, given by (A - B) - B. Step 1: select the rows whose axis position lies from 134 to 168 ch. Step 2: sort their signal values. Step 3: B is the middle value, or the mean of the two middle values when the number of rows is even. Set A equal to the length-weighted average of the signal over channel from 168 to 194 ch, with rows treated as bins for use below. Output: -8.1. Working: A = 8.10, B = 8.09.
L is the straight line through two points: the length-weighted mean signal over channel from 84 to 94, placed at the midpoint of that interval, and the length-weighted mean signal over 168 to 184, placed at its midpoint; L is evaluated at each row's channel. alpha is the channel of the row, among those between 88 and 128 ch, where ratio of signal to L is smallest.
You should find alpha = 101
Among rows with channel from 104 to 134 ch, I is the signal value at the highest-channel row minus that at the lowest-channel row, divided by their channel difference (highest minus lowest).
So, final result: -0.083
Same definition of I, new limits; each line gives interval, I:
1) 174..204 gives -0.002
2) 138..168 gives -0.011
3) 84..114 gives -0.013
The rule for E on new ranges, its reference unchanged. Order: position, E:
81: -14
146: 7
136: -1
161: 4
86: 10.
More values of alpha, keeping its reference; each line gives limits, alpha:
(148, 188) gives 156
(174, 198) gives 196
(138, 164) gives 156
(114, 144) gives 131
